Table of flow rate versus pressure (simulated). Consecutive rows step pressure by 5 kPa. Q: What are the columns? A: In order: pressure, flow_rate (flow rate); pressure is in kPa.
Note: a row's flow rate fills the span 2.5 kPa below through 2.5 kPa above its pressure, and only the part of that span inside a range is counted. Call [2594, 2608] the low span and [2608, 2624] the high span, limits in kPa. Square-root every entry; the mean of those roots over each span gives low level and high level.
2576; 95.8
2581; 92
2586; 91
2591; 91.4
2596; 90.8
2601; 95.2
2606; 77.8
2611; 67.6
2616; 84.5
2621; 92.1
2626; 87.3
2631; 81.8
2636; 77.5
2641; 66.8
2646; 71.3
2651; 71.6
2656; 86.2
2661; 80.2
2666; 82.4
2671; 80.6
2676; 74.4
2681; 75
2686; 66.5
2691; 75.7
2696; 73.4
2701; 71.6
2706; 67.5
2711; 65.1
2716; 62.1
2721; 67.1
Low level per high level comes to 1.04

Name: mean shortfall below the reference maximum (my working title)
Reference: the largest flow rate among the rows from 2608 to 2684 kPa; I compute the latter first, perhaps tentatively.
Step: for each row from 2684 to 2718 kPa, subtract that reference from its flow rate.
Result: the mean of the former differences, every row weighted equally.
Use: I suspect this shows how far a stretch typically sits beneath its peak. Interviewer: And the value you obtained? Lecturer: -23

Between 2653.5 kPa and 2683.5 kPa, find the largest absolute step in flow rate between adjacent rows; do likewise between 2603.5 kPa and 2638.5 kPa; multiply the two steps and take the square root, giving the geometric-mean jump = 10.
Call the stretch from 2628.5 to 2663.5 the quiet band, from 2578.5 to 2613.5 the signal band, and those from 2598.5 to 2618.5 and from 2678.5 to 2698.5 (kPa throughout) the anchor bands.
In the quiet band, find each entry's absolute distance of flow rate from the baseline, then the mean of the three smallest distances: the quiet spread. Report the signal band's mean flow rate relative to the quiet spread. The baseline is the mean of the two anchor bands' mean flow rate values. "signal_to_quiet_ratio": 30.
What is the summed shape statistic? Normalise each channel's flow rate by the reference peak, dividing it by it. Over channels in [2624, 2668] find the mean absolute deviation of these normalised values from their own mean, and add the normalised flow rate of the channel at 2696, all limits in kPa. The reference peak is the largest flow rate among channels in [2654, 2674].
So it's 0.92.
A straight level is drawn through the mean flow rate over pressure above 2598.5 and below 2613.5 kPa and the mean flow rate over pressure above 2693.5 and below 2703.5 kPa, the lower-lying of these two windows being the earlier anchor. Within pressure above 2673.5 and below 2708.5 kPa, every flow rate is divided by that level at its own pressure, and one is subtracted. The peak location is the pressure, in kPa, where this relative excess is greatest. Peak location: 2691 kPa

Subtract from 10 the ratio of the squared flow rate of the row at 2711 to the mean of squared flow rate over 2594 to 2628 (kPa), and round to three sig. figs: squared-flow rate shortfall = 9.42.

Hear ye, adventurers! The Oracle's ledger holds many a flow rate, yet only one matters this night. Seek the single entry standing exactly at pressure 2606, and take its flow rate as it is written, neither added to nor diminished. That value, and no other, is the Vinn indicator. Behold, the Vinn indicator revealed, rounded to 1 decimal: 77.8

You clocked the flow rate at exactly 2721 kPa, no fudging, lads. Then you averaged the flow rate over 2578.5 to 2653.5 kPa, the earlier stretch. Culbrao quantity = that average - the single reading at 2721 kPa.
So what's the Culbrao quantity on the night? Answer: 15.5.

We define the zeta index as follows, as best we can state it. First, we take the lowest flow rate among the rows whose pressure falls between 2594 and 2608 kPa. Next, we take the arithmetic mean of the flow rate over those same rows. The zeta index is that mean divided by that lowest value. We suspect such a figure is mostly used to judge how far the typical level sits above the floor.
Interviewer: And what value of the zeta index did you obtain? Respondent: 1.13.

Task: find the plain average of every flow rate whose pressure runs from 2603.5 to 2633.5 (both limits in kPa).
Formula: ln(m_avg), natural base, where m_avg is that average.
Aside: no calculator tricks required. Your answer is 4.40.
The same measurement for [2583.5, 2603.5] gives 4.52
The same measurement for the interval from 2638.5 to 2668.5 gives 4.34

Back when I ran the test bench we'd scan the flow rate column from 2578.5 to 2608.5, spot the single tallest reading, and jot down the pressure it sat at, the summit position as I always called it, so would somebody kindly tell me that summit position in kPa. 2601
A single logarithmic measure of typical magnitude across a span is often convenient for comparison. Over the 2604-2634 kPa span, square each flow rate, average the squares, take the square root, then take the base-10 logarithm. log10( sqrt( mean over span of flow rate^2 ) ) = 1.91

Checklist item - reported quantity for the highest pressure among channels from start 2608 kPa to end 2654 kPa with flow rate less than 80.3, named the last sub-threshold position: 2651 kPa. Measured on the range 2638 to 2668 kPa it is 2661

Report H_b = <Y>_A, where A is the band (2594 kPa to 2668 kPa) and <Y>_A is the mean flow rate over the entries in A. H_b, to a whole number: 81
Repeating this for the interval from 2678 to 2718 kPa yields 70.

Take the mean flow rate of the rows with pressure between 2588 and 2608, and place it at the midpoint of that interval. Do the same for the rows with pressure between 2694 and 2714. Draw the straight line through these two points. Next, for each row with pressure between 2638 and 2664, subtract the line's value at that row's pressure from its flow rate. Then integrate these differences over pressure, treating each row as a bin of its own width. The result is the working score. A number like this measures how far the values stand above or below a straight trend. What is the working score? -97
